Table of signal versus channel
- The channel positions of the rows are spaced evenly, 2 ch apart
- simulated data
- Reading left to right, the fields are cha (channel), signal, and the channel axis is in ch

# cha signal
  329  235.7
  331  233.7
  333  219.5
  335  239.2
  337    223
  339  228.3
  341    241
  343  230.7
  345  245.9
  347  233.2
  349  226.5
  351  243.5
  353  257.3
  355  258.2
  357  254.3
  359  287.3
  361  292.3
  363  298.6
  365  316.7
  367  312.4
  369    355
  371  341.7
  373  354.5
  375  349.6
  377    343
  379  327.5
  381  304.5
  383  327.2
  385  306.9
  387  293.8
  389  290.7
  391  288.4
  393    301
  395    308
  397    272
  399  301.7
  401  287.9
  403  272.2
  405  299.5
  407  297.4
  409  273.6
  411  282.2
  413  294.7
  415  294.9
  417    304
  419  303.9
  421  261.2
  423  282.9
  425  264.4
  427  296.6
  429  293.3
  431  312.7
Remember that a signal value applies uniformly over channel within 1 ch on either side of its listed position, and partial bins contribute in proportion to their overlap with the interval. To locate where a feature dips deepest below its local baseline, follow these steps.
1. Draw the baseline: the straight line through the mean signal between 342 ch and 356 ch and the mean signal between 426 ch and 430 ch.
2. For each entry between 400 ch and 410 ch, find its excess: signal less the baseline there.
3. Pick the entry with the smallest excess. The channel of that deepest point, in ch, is 409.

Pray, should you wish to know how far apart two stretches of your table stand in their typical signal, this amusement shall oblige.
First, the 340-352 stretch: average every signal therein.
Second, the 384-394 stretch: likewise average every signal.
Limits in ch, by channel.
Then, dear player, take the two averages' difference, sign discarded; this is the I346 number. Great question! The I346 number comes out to 59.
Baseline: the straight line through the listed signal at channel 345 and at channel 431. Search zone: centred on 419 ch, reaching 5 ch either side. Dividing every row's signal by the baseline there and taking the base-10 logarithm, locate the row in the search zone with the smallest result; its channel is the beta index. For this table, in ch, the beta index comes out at 421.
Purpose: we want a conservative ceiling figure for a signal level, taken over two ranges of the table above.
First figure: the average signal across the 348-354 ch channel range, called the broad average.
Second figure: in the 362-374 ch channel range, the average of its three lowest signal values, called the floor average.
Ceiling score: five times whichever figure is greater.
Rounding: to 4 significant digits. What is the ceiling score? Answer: 1546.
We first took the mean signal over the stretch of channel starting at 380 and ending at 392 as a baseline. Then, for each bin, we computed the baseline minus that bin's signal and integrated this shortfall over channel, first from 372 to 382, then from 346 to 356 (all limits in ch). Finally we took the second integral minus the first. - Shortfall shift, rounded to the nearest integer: 921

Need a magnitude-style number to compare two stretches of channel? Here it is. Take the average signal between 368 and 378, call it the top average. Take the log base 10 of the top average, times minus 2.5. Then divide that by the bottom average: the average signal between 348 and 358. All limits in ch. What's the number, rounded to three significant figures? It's -0.0256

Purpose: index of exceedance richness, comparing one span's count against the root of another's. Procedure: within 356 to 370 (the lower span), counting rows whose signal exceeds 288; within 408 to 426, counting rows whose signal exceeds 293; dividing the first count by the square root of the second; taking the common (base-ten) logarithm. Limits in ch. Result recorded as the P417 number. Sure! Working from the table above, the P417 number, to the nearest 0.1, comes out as 0.4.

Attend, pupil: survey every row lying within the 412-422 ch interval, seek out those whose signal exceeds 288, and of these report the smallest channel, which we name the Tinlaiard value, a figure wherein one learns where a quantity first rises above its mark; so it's 413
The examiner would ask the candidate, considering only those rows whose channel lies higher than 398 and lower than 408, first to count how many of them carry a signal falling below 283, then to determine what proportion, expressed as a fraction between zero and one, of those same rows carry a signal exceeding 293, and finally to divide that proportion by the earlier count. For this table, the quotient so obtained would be 0.6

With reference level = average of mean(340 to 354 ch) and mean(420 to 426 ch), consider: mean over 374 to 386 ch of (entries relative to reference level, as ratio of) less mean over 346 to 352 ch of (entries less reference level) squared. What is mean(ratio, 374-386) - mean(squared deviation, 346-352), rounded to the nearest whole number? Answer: -456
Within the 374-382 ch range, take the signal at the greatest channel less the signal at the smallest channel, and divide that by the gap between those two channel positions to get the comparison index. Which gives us -7.5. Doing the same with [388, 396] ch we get 2.9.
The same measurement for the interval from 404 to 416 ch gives -0.5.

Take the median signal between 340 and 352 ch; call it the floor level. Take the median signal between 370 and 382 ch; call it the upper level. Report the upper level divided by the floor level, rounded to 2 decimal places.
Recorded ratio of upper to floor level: 1.44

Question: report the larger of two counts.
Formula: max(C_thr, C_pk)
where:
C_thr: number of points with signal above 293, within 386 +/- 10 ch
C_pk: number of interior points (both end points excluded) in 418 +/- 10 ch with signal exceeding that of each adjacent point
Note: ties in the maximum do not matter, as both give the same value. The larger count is 8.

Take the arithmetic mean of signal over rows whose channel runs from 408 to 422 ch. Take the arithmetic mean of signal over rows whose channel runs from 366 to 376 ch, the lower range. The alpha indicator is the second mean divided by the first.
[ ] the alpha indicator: 1.19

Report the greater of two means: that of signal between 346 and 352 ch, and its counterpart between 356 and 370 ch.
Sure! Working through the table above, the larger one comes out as 302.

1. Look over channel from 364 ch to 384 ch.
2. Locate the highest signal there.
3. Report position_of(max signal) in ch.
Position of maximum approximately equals 369 ch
